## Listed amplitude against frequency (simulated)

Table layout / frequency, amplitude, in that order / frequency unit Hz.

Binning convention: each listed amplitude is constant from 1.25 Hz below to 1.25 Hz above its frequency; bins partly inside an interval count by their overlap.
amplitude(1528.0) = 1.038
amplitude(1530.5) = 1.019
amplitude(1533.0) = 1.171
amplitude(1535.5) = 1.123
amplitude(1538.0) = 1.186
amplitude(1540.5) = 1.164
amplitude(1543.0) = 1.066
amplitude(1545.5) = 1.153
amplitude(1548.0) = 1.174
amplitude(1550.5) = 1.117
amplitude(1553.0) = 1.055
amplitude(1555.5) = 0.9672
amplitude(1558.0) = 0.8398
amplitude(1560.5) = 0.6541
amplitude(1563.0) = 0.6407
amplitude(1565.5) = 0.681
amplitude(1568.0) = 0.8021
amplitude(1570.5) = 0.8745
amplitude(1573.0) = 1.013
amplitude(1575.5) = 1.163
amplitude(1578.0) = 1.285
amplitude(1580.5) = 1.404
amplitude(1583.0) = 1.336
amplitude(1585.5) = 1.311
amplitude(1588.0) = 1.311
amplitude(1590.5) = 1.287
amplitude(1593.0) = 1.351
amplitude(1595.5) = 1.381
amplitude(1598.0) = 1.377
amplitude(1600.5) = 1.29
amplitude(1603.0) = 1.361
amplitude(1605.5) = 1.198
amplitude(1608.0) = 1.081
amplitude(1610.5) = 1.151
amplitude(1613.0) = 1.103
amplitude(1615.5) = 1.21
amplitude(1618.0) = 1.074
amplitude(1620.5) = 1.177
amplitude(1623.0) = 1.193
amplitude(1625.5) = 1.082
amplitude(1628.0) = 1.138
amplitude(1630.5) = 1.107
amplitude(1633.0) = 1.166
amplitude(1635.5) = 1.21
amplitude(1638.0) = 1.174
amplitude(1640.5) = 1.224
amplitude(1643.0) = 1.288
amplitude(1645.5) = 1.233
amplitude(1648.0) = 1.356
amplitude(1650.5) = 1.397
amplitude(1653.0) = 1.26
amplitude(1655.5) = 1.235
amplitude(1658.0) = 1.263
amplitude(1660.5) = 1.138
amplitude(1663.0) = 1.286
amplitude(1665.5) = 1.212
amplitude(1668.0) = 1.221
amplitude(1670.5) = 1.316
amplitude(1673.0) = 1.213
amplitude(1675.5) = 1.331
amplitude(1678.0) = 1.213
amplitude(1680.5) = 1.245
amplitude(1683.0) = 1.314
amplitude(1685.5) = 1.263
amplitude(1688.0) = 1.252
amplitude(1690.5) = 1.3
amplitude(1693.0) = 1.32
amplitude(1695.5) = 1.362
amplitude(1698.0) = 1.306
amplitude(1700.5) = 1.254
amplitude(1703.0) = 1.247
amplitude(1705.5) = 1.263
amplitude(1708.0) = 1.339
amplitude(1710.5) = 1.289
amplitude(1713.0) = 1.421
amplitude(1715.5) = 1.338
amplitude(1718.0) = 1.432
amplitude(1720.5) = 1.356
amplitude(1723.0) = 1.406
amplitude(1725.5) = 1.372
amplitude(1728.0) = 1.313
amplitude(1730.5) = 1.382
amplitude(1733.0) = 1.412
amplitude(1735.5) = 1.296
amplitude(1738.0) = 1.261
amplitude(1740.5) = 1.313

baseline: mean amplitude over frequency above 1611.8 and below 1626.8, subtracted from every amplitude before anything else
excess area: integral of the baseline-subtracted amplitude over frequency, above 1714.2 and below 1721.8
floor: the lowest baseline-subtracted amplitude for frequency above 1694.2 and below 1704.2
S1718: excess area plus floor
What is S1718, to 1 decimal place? 1.9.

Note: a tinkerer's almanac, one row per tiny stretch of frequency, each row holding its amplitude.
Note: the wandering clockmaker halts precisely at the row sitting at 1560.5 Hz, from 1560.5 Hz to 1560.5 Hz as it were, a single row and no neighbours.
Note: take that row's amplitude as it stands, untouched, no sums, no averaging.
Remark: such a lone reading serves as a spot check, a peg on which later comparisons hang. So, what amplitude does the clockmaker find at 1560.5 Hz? 0.6541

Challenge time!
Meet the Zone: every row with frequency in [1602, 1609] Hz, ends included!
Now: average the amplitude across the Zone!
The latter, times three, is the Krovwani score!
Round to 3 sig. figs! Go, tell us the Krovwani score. 3.64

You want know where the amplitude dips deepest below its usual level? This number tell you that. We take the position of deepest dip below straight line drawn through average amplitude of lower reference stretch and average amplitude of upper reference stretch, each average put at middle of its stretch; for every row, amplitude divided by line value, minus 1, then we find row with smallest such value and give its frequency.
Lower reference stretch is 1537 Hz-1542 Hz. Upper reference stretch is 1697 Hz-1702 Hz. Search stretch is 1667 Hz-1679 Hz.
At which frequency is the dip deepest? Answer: 1678.0 Hz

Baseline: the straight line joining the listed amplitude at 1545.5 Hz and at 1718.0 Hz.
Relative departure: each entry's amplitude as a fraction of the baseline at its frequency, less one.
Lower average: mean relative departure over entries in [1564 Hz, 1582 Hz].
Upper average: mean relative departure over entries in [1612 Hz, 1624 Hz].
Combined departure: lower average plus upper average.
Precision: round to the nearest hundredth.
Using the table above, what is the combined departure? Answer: -0.23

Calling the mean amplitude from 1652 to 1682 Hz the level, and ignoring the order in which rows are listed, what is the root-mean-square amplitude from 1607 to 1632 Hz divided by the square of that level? 0.731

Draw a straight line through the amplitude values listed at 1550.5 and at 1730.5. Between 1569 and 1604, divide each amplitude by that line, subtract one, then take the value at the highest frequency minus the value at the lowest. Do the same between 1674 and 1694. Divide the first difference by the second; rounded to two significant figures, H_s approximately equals -13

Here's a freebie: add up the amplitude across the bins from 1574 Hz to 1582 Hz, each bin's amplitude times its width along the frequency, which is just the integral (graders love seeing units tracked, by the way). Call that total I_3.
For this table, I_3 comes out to 10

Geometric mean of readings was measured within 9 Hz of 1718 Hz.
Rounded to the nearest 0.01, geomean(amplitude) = 1.37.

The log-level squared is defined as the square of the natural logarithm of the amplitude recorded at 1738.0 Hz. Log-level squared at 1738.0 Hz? 0.054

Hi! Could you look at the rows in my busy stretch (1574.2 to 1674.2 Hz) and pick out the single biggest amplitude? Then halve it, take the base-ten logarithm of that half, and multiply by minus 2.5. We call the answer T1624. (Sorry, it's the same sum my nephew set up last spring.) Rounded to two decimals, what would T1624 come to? 0.38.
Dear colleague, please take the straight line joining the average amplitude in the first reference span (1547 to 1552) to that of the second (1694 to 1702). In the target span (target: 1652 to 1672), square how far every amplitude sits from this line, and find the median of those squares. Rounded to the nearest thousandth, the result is 0.001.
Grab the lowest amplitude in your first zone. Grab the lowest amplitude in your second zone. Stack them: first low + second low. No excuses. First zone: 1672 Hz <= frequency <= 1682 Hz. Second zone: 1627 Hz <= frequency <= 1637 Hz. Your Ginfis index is 2.32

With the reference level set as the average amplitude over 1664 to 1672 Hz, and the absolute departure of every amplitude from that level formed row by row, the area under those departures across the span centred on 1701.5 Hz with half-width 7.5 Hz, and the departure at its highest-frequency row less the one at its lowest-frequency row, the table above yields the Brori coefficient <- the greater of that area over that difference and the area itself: 0.7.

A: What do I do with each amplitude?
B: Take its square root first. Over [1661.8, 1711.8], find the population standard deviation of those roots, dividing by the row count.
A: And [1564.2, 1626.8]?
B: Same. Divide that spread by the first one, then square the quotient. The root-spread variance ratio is 21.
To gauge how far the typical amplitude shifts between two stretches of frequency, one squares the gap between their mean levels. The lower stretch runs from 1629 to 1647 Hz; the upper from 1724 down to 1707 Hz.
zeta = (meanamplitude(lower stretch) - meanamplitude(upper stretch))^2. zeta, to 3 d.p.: 0.028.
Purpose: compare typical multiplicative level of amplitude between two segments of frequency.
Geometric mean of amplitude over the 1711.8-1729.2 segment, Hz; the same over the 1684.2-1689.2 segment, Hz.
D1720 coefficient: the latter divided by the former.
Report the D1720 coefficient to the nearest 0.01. 0.91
